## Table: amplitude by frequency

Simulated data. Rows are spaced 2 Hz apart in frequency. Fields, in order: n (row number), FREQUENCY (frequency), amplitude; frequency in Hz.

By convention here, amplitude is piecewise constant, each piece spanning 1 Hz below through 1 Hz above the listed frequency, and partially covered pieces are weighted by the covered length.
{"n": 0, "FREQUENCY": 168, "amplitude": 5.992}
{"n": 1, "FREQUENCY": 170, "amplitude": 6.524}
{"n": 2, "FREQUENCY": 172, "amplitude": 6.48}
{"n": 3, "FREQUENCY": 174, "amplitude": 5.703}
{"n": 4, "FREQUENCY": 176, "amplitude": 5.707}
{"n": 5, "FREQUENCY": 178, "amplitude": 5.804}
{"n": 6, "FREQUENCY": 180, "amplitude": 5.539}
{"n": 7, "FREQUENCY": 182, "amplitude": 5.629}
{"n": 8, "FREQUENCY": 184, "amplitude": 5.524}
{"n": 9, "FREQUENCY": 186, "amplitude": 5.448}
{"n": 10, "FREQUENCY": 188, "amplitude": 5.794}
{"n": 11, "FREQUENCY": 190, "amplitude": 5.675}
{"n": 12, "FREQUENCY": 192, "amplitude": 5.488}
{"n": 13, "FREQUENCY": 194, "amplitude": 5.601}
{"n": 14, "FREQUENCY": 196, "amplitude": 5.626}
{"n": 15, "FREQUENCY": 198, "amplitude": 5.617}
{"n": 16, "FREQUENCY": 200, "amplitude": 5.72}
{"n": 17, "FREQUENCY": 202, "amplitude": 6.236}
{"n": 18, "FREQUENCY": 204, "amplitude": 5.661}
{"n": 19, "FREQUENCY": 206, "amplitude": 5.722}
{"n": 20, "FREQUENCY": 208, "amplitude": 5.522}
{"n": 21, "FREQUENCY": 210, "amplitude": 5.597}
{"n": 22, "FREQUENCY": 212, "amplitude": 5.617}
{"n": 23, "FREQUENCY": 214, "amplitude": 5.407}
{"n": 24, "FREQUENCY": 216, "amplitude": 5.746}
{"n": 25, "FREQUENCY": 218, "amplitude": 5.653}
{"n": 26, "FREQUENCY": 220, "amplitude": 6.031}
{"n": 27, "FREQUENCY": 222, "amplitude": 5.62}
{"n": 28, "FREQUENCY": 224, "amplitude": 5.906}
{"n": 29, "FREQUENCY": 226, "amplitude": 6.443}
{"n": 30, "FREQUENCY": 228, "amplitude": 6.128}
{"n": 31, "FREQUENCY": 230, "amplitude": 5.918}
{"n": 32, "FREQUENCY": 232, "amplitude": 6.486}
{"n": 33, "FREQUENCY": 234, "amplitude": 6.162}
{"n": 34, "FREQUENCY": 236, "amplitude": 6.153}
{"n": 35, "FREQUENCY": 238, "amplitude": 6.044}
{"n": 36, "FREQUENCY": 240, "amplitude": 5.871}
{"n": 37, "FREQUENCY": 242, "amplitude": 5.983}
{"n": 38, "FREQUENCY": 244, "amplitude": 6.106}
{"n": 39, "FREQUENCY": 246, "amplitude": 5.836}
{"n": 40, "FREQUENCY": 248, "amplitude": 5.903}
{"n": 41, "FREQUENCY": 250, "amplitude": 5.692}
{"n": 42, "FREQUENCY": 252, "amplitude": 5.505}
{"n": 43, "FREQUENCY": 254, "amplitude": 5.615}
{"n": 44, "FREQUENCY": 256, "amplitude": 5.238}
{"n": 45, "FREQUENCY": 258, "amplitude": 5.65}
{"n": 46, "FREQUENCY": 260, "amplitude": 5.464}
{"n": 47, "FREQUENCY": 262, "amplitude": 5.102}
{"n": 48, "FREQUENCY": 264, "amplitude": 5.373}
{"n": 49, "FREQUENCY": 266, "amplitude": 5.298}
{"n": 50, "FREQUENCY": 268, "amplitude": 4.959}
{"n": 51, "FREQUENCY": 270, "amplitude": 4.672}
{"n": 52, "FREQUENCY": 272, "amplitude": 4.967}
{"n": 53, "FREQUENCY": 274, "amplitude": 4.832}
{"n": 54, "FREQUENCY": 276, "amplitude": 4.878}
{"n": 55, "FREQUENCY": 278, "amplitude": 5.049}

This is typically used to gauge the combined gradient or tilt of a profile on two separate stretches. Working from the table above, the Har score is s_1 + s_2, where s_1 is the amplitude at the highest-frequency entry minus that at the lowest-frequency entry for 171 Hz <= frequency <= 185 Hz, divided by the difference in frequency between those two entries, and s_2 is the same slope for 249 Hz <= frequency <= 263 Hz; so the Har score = -0.13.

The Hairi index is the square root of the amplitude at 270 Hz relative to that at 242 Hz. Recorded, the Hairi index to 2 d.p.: 0.88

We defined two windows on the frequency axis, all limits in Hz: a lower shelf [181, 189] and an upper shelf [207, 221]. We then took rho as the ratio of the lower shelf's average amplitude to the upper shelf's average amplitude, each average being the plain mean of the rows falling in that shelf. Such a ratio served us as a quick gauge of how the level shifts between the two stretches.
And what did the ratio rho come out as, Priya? 0.99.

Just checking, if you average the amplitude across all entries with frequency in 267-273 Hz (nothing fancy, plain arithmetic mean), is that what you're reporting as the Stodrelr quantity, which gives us 4.9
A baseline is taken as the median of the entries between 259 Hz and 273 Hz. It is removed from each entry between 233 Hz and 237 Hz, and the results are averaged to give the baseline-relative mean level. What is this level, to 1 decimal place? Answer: 1.1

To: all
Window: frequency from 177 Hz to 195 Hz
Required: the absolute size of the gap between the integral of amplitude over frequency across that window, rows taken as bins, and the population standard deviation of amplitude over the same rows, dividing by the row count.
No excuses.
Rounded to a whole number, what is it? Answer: 101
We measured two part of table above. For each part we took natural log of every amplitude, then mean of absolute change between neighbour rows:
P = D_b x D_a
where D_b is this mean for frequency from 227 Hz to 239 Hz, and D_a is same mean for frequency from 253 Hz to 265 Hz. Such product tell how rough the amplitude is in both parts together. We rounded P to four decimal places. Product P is 0.0024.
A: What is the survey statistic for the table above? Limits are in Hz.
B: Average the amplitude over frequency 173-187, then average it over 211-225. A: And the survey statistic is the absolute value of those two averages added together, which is 11.3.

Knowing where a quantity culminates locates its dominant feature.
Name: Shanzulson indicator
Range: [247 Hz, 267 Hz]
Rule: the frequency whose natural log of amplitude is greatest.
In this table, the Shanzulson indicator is 248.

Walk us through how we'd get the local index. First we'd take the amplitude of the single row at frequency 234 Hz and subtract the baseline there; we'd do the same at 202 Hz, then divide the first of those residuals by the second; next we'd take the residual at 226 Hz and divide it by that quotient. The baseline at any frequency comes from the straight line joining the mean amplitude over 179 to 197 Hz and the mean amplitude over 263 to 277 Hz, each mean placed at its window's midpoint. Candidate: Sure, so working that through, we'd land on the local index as 0.93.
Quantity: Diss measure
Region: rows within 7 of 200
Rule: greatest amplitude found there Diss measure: 6.236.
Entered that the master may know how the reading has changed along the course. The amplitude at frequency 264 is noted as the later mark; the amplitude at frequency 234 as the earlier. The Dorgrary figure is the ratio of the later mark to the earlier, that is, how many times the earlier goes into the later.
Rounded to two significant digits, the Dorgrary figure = 0.87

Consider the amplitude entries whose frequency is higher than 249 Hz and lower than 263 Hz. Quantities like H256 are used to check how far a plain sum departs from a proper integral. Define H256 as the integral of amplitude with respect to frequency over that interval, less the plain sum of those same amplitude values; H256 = 38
